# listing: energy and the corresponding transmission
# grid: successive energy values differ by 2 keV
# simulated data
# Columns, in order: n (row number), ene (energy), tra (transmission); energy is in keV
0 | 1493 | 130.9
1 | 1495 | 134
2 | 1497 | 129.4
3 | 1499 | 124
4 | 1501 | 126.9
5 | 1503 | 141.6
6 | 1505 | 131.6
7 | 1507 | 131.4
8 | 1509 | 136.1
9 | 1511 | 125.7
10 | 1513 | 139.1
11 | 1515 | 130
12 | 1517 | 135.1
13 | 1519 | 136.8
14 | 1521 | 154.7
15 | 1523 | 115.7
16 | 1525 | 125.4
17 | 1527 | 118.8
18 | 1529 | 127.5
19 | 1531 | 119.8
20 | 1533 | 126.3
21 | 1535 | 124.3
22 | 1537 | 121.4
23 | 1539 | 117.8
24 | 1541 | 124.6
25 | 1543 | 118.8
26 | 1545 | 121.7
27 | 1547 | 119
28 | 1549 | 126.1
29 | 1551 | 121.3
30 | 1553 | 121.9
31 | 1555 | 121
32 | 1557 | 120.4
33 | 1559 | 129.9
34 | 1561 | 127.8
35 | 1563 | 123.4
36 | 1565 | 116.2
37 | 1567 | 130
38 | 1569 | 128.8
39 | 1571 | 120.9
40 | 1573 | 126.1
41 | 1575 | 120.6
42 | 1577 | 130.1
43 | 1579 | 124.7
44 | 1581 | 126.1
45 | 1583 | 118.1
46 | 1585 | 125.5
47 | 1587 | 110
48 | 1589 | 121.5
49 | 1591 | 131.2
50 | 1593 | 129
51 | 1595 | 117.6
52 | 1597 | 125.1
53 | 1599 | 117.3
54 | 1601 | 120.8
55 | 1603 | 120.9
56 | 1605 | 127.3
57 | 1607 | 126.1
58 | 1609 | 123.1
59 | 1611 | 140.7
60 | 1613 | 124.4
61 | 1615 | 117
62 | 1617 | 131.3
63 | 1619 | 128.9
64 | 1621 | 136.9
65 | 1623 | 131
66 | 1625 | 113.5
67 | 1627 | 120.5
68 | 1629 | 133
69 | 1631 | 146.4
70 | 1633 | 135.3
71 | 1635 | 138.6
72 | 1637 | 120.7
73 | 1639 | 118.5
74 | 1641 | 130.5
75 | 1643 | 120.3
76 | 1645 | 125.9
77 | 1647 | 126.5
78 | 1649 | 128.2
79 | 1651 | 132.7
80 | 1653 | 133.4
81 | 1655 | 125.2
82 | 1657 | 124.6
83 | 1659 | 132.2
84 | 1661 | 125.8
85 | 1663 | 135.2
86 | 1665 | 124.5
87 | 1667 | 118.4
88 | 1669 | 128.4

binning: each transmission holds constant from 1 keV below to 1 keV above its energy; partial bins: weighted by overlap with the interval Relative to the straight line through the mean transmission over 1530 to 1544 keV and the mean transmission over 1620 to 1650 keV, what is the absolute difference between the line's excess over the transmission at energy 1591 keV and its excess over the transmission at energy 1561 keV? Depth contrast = 1.4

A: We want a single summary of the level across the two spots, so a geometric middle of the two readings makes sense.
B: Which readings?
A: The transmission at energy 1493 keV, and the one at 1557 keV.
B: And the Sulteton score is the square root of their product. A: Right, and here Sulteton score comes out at 126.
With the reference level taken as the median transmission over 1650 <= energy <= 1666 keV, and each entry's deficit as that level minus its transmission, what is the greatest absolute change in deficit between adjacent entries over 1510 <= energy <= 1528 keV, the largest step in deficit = 39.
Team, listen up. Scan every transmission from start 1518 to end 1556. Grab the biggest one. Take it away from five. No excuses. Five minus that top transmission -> -150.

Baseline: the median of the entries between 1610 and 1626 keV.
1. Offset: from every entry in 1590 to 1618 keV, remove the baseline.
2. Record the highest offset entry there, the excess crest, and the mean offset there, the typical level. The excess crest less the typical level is 15.6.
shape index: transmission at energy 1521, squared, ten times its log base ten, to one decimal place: 43.8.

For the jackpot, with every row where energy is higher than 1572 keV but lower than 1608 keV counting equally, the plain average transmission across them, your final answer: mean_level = 123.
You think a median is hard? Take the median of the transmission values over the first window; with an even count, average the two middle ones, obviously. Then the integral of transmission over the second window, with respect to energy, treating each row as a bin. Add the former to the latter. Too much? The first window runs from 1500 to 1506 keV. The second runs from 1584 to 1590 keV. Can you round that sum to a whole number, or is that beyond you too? 846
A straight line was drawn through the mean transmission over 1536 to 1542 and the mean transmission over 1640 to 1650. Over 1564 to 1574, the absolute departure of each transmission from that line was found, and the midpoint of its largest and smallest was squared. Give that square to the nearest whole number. 22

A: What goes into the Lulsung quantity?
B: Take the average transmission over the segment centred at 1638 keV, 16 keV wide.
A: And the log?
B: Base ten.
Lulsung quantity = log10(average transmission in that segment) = 2.112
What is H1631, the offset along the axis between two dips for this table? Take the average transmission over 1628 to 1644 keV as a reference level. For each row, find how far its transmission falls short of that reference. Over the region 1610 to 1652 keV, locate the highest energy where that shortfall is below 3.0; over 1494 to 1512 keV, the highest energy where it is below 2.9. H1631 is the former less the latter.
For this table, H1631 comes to 142 keV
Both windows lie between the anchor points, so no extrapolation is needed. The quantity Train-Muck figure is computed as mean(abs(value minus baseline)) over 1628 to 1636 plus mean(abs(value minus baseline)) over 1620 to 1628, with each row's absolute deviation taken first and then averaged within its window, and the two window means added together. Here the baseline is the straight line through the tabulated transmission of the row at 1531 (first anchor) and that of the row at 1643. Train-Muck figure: 27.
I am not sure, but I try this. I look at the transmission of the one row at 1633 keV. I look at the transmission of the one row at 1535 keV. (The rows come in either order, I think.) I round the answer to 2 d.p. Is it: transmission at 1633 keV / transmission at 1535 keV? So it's 1.09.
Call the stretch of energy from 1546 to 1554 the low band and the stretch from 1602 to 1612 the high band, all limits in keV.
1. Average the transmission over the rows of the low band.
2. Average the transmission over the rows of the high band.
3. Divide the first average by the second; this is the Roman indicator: 0.96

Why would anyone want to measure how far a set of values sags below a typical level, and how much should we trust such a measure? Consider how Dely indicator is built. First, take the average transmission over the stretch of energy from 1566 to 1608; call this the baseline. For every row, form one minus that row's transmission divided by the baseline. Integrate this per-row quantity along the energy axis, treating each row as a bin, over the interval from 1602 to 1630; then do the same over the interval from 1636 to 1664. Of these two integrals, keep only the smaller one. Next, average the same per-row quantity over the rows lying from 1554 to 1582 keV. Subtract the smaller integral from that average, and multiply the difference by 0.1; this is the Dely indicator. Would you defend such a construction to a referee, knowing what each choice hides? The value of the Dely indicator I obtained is 0.077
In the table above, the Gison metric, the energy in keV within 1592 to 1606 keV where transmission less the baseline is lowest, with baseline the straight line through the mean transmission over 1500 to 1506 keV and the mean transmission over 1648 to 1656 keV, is 1599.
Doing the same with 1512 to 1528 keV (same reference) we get 1523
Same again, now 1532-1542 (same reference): 1539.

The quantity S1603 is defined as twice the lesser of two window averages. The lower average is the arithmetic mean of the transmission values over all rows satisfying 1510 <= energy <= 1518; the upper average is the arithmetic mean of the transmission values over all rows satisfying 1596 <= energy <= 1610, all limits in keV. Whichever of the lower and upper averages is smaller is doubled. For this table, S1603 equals 246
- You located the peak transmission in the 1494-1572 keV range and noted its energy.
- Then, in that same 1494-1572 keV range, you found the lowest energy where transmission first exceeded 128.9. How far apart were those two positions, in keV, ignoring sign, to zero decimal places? 26 keV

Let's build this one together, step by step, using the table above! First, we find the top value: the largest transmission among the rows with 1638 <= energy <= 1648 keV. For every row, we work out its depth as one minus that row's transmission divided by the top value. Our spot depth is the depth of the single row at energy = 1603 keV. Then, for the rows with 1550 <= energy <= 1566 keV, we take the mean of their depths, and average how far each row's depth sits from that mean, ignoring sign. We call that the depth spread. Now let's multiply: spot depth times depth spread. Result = 0.0018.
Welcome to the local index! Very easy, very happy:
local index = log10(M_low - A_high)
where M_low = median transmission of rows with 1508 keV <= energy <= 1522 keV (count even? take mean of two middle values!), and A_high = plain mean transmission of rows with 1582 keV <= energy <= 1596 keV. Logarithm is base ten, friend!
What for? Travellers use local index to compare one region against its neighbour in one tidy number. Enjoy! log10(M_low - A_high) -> 1.2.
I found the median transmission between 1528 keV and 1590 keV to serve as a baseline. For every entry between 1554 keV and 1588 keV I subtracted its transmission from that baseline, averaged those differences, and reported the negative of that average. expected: 1.6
